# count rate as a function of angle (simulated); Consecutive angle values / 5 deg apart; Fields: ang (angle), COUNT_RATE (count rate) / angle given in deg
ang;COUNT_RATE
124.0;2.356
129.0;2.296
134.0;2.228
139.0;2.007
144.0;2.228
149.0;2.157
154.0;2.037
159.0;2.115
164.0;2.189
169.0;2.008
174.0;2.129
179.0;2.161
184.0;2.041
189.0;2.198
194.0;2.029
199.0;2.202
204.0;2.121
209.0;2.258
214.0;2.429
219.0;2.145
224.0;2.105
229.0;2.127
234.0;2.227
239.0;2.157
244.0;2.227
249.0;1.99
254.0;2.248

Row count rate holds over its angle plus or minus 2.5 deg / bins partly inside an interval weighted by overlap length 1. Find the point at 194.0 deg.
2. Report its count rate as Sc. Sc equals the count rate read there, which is 2.029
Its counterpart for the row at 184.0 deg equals 2.041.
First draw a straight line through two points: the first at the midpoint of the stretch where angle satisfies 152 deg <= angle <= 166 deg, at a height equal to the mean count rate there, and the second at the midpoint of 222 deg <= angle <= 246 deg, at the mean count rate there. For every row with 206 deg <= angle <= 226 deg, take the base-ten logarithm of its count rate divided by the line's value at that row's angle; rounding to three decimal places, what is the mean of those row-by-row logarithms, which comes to 0.015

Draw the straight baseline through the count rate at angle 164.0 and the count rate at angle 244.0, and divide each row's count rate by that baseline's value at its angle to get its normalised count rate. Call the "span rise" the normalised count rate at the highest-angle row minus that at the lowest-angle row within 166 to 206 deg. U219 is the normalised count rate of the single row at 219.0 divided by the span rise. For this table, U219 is 22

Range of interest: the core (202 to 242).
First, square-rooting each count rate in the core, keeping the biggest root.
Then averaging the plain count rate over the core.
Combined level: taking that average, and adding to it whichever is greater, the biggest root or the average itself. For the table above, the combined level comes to 4.39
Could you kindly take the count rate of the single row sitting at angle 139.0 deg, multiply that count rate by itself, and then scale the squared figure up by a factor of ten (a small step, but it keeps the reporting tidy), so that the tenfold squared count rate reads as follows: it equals 40.3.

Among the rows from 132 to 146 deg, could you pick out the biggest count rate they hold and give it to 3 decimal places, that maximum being 2.228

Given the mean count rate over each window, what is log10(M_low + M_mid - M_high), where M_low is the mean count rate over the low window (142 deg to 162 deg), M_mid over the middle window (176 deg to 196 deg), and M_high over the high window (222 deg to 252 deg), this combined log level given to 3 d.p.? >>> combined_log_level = 0.323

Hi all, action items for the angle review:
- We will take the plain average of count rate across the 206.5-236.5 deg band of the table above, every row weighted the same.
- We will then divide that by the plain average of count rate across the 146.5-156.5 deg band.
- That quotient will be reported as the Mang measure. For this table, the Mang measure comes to 1.06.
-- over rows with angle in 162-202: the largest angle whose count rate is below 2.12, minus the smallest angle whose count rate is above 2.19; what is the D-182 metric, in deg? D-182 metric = 5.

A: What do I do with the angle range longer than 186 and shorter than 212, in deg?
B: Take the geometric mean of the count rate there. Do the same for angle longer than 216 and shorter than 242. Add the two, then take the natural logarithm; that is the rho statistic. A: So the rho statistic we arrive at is 1.46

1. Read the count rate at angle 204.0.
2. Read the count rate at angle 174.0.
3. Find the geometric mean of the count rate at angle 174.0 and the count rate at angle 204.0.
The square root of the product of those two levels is 2.12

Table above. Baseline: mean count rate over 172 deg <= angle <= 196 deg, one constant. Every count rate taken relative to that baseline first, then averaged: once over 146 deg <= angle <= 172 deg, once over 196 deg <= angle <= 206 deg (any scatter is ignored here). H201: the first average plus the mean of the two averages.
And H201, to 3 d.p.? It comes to 0.009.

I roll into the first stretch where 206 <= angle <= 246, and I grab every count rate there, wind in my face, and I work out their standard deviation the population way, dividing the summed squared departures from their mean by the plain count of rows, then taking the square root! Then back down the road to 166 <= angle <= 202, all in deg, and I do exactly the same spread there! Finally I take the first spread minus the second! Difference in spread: 0.021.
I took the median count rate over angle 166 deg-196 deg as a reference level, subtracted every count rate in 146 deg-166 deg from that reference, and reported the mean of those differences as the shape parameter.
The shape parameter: -0.040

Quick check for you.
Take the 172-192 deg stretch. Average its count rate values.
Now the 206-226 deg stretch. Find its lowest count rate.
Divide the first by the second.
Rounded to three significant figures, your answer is 1.01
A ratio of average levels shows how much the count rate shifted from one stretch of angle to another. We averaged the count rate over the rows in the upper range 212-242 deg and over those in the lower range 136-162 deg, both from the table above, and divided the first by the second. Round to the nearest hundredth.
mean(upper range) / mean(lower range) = 1.04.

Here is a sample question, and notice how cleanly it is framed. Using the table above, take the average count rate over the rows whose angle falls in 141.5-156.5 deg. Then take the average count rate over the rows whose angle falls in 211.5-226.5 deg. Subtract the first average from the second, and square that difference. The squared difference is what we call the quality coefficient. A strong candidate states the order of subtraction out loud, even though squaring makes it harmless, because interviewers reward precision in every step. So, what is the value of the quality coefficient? 0.0073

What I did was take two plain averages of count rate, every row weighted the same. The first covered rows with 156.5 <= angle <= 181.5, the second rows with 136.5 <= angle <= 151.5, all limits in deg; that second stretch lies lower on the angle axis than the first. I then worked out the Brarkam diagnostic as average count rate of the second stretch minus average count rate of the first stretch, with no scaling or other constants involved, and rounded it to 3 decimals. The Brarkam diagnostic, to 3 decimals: 0.010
